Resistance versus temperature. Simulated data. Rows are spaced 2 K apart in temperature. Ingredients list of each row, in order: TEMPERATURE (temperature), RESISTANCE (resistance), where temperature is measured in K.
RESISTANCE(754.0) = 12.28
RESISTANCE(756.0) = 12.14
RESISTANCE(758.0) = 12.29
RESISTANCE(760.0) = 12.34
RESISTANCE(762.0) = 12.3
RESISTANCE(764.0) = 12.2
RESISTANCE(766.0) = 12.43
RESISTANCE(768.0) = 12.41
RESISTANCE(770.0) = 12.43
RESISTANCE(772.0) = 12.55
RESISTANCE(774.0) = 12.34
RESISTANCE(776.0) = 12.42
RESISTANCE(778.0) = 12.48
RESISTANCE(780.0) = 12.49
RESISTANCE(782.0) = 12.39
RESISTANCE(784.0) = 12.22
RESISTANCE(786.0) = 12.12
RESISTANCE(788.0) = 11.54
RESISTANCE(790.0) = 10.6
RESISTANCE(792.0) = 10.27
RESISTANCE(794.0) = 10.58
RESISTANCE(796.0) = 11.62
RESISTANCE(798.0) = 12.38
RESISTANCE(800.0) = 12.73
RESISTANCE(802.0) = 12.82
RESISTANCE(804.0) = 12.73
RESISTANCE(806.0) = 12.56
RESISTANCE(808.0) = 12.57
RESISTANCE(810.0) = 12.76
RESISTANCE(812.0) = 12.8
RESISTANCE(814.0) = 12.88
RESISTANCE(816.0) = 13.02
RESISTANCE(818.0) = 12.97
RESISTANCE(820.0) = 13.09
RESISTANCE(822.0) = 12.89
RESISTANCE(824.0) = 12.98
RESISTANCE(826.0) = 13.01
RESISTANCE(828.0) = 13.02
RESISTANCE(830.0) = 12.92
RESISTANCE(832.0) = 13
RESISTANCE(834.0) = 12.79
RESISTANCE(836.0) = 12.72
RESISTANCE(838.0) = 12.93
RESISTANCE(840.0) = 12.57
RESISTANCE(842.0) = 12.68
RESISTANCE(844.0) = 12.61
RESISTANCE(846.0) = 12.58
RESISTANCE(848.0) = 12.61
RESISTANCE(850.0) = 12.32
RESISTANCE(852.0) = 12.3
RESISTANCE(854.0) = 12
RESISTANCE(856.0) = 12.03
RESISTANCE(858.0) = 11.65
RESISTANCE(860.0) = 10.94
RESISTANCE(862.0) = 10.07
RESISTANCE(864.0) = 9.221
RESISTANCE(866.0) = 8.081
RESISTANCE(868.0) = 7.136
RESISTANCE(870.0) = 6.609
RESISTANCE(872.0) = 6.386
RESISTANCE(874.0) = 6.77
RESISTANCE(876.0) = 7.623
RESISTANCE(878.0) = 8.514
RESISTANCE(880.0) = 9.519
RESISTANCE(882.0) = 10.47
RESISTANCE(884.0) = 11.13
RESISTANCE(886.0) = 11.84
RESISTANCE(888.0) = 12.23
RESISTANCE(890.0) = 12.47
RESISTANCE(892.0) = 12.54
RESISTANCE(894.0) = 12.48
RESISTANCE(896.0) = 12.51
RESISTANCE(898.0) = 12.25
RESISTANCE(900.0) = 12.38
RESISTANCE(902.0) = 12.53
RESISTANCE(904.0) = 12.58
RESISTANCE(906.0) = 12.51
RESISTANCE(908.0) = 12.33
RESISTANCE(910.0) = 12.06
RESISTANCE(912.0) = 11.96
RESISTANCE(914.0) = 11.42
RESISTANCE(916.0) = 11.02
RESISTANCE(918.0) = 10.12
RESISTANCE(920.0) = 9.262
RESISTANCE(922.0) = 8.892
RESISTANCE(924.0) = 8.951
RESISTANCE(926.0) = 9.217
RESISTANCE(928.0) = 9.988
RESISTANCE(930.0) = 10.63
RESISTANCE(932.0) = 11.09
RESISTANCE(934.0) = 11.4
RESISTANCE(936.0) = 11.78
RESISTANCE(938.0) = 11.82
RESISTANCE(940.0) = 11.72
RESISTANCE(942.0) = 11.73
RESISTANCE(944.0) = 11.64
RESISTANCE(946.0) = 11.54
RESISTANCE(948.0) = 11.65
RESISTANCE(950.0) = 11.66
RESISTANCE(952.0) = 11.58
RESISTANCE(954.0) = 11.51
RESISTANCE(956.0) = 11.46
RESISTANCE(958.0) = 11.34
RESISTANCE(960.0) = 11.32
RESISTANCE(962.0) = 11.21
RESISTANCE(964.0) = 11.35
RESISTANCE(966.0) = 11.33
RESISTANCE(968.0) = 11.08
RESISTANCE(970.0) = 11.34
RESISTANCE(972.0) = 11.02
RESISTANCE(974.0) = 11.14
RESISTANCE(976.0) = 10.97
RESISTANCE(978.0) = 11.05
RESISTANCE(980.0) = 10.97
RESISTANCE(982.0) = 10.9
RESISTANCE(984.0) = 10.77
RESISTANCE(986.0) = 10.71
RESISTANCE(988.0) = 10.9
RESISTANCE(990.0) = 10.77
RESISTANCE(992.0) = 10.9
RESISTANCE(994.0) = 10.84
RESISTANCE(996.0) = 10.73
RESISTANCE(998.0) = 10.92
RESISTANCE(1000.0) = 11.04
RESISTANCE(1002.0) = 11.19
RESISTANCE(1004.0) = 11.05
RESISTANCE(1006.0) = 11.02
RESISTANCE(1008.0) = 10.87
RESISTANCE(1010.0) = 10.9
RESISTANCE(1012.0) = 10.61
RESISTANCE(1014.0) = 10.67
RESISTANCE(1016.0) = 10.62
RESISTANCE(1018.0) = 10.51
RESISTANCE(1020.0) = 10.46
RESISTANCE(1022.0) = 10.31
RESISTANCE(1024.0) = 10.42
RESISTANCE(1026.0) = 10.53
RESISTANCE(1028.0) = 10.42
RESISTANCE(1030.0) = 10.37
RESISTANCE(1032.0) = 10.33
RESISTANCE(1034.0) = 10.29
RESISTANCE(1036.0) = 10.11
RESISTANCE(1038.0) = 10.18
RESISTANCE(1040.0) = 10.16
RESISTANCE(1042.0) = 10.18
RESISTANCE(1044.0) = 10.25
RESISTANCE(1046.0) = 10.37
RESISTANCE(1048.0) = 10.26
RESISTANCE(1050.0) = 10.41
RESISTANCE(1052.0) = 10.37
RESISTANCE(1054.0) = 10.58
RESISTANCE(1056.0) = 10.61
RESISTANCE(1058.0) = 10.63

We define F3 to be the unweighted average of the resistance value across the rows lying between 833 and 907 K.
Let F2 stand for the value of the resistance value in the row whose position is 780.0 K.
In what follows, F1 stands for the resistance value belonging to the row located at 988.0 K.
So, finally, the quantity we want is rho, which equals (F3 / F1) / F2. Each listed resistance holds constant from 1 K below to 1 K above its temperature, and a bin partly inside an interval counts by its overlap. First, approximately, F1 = 10.9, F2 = 12.49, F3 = 11.1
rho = 0.082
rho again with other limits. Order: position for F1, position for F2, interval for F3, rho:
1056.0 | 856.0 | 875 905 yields 0.089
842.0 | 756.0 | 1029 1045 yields 0.066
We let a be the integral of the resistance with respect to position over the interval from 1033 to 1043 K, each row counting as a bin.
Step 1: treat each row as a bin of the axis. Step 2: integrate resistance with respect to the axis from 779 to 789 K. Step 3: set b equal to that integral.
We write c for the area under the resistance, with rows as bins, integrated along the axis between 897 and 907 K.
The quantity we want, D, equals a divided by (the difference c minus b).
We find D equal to 34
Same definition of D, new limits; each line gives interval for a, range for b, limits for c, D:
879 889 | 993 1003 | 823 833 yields 5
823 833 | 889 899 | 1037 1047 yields -6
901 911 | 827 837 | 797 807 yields -50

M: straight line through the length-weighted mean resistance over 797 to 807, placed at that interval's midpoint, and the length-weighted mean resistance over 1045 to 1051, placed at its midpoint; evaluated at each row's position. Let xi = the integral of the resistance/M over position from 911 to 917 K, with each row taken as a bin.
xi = 5.93 K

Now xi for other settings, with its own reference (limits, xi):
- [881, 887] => 5.63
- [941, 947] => 6.17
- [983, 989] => 5.93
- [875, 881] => 4.30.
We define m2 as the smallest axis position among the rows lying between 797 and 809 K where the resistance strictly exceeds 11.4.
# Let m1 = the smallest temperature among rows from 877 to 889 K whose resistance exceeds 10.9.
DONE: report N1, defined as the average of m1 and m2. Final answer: 841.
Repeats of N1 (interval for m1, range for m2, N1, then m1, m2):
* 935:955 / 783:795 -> 860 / 936.0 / 784.0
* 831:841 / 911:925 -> 872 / 832.0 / 912.0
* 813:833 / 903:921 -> 859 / 814.0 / 904.0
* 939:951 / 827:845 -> 884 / 940.0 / 828.0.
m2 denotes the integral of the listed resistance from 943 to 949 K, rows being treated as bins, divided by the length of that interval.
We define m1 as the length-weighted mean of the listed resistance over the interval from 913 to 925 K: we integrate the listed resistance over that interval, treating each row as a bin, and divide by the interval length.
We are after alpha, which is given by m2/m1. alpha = 1.2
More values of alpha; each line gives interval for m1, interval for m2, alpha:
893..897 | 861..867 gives 0.7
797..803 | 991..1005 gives 0.9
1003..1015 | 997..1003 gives 1.0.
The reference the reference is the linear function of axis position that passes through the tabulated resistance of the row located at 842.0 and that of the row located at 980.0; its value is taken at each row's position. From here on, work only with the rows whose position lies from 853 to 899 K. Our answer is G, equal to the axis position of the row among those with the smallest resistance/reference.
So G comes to 872.0 K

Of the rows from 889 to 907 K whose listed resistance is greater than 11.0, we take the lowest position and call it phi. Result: 890.0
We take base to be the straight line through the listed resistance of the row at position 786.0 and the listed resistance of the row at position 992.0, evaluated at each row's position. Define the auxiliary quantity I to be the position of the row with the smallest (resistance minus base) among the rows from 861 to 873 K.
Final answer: 872.0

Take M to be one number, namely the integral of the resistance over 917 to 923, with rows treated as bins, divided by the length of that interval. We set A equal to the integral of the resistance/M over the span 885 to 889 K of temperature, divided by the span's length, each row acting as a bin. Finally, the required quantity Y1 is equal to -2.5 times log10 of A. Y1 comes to -0.265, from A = 1.28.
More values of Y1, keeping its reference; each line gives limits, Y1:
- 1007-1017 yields -0.141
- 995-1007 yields -0.167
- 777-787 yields -0.293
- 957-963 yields -0.196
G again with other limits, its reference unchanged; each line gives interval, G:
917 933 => 922.0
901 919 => 918.0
